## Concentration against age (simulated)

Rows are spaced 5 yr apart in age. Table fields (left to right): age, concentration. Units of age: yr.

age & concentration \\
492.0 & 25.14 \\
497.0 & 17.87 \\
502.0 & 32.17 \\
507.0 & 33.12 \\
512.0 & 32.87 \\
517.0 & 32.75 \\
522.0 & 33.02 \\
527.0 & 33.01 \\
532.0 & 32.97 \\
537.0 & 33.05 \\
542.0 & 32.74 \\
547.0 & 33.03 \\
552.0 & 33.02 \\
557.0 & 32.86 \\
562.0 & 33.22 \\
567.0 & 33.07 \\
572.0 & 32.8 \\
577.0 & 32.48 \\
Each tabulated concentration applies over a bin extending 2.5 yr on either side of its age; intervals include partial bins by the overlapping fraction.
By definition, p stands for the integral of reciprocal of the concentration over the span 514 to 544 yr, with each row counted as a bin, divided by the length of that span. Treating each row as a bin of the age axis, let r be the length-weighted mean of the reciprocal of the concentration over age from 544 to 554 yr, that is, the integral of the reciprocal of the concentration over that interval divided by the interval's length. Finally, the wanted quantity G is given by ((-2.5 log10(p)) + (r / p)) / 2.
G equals 2.40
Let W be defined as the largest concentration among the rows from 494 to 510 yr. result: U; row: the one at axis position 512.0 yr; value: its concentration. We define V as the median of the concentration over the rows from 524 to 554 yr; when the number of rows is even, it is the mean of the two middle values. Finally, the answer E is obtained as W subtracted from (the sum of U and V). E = 32.8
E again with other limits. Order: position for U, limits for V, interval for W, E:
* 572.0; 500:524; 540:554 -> 32.6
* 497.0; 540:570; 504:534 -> 17.8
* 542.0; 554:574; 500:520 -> 32.6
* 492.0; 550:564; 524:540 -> 25.1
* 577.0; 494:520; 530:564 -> 32.0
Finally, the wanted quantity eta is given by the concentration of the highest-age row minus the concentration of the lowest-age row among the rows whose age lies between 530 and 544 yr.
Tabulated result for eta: -0.2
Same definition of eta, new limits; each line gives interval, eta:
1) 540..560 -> 0.1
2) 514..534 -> 0.2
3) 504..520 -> -0.4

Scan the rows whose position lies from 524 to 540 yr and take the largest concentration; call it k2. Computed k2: 33.05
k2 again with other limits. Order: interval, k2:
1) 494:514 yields 33.12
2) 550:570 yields 33.22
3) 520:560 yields 33.05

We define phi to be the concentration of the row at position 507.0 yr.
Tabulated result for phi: 33.12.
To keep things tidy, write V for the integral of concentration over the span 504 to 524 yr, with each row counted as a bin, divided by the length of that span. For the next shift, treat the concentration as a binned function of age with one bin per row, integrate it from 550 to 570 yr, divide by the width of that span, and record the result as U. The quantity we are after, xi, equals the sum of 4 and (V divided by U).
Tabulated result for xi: 4.996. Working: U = 33.0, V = 32.9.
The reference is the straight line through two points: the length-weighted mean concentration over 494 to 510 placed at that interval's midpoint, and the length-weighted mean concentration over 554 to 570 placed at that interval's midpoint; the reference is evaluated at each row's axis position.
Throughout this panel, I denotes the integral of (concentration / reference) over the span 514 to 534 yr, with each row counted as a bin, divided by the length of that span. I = 1.11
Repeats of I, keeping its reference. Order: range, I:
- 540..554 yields 1.04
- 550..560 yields 1.02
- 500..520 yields 1.15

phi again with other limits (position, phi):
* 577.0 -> 32.48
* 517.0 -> 32.75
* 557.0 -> 32.86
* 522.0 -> 33.02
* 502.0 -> 32.17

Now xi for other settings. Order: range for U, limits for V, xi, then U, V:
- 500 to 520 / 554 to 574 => 5.007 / 32.7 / 33.0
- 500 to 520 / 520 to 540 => 5.008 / 32.7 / 33.0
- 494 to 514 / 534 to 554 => 5.144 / 28.8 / 33.0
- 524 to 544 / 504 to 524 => 4.999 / 32.9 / 32.9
